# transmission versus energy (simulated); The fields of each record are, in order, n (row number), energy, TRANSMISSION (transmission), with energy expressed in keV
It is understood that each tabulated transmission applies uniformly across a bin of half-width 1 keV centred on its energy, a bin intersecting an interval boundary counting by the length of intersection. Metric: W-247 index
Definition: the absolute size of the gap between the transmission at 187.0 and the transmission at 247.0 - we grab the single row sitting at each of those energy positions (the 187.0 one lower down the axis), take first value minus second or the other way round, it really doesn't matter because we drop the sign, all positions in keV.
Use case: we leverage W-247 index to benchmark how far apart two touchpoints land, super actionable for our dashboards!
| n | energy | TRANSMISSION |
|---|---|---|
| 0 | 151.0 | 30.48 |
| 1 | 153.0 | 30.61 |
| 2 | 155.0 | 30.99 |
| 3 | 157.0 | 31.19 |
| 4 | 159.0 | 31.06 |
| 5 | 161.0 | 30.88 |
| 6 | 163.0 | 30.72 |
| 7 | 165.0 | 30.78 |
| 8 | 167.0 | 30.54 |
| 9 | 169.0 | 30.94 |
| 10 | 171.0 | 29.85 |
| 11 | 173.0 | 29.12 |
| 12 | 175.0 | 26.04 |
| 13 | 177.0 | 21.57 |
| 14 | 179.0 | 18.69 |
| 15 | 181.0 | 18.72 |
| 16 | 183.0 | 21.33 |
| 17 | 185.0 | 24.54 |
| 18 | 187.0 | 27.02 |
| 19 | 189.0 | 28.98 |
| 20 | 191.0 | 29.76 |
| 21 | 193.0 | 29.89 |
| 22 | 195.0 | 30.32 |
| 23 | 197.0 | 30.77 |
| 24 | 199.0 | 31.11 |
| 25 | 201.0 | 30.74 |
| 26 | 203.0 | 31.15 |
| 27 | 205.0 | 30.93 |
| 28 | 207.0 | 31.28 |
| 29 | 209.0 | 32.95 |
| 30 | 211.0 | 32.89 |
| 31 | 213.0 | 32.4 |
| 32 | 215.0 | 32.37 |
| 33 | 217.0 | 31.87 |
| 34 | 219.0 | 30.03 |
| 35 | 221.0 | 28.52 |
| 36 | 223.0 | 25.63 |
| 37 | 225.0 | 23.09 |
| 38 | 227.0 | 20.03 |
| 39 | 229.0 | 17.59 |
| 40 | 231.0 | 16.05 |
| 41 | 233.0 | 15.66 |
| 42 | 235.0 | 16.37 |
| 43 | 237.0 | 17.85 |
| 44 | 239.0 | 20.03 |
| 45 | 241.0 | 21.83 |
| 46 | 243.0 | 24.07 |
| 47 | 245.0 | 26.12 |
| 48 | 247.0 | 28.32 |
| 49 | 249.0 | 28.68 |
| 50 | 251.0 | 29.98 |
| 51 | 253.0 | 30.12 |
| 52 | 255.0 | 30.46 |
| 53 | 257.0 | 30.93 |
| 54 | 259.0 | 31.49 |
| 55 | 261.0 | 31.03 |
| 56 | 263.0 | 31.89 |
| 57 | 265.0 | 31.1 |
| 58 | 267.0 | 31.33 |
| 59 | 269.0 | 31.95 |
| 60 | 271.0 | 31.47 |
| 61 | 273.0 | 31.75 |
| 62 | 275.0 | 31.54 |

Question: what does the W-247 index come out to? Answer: 1.3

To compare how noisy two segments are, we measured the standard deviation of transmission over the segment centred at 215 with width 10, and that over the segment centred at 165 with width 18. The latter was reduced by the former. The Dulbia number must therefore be -0.4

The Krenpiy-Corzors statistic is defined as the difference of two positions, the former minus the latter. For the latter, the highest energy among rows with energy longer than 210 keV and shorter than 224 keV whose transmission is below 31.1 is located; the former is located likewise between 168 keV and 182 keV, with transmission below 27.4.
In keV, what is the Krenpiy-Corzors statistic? -42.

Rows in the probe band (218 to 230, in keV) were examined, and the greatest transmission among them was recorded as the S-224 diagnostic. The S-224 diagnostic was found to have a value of 30.03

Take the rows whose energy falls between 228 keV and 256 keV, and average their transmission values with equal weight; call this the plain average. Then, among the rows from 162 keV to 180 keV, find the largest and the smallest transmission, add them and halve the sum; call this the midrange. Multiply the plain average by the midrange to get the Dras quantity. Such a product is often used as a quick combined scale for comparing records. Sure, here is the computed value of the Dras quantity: 573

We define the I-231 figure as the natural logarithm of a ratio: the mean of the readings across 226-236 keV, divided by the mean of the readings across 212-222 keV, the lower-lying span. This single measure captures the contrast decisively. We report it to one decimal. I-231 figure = -0.6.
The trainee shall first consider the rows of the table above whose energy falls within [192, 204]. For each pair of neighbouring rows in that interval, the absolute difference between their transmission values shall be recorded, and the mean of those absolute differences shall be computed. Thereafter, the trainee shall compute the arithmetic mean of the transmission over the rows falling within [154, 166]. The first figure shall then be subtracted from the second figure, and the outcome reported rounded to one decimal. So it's 30.5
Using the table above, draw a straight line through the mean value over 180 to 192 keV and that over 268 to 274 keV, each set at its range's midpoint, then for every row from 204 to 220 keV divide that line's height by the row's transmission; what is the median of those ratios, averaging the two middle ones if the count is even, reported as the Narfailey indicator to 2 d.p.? 0.85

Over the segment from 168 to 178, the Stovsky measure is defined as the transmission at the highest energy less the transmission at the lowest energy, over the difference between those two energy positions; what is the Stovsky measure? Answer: -1.2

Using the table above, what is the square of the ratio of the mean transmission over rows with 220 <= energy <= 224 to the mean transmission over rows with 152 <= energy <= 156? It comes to 0.77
